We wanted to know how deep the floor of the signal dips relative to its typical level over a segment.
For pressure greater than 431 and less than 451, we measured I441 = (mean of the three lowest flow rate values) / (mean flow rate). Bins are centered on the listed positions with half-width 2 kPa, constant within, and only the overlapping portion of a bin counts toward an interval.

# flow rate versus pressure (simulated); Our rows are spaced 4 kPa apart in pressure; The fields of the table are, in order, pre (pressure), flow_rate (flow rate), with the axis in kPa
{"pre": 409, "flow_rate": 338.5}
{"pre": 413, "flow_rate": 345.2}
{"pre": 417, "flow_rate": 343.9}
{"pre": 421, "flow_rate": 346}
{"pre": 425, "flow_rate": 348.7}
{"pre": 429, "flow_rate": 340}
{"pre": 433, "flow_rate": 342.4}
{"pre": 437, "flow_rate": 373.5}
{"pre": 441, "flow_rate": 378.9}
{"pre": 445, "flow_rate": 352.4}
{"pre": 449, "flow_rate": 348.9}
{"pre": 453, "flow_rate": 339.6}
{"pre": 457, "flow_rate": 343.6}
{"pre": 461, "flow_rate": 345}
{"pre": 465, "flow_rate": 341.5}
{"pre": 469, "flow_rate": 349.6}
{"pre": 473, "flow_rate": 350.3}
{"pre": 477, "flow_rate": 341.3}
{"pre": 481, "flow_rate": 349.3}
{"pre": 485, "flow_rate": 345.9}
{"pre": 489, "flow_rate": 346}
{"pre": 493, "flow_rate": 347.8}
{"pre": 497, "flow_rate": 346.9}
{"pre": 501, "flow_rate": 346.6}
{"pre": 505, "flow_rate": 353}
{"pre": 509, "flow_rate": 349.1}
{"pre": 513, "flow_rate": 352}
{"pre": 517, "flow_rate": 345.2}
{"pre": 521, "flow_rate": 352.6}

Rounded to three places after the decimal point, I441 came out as 0.968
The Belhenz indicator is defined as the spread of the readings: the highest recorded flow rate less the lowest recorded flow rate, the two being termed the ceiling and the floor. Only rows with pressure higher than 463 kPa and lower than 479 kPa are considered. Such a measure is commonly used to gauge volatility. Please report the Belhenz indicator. 9.0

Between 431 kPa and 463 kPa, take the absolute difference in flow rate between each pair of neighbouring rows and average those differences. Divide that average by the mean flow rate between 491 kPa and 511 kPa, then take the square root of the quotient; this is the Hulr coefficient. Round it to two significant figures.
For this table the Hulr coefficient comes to 0.18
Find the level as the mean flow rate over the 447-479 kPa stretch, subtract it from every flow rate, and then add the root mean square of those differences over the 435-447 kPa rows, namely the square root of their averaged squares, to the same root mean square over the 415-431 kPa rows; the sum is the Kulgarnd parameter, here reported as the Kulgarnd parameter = 29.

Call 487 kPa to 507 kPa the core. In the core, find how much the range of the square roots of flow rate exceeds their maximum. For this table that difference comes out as -18.60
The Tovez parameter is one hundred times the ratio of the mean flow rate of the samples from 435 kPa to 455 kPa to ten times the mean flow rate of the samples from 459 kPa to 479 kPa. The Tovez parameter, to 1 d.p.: 10.4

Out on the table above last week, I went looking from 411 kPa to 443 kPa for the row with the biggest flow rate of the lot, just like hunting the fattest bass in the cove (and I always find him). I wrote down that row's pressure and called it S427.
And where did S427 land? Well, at 441 kPa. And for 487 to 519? 505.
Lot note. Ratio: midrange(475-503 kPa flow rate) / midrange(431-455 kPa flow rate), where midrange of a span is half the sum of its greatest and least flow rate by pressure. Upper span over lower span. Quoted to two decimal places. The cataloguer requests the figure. 0.96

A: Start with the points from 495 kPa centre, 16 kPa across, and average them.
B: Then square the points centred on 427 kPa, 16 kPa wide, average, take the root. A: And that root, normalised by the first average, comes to 0.99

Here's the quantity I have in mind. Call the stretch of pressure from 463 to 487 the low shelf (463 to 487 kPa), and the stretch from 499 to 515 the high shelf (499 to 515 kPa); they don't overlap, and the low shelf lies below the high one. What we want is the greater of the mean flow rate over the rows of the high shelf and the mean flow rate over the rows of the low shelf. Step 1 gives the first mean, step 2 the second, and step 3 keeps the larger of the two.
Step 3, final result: 350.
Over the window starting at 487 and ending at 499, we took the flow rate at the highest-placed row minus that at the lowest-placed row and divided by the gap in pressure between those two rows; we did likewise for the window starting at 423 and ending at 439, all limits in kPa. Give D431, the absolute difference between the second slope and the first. 2.0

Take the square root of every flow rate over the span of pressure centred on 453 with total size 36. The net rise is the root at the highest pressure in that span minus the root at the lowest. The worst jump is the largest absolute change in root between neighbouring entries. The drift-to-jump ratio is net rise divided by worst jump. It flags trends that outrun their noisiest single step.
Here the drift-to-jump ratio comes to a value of -0.91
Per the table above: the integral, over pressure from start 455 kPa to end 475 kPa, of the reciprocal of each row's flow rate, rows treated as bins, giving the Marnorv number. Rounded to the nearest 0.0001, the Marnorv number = 0.0578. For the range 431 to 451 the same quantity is 0.0558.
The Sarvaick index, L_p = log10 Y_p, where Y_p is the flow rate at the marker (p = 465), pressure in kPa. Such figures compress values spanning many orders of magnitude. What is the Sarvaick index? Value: 2.53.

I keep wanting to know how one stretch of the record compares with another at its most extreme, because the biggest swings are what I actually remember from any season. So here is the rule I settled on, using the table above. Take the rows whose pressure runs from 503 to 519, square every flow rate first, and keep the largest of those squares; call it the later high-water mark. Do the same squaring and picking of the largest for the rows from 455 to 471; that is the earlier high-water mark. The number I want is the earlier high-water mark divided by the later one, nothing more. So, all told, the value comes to 0.981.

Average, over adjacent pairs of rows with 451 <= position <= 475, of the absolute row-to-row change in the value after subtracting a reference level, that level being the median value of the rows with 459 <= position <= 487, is 3.5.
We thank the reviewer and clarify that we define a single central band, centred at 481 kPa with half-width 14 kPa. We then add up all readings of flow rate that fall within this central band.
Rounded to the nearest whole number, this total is 2430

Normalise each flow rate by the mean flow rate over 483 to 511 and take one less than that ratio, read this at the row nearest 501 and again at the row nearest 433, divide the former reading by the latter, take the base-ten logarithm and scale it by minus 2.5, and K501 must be 1.6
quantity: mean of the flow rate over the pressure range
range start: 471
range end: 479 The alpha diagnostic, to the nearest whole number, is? 346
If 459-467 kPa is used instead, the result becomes 343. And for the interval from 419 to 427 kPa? 347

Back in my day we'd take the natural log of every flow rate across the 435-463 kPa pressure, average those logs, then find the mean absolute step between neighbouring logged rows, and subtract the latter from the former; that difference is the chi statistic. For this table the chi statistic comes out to 5.85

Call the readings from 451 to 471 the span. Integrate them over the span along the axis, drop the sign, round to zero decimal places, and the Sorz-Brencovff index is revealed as 6877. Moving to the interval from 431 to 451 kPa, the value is 7184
